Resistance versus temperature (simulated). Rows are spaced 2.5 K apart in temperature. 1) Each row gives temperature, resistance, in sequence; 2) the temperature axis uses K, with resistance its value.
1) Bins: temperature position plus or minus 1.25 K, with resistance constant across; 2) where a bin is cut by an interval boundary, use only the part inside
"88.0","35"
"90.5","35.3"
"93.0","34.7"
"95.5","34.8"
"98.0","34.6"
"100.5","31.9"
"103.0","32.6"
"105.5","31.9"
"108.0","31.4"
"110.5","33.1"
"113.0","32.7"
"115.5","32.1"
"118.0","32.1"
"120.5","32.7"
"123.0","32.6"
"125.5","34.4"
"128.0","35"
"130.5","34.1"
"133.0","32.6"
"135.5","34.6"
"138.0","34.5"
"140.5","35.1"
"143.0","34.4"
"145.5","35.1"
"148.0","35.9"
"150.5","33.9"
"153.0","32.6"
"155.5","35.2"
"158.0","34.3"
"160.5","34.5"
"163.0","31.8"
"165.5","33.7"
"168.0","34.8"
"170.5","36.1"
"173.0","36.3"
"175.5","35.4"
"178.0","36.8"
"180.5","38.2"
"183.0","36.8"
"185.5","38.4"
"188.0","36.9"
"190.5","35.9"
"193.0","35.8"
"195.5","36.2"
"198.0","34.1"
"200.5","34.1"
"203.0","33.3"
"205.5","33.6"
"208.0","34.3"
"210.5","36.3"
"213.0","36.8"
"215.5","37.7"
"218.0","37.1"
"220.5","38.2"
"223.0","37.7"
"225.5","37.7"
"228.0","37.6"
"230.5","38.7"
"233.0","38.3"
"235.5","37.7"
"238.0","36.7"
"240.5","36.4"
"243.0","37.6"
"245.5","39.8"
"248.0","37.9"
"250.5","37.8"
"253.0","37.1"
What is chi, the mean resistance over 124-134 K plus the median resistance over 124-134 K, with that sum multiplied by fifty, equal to 3414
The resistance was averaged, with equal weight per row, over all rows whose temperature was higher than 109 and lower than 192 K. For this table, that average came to 34.6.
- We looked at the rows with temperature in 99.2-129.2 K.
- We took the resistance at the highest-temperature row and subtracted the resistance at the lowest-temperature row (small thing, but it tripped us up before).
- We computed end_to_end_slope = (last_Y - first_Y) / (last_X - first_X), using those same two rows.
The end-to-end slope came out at 0.11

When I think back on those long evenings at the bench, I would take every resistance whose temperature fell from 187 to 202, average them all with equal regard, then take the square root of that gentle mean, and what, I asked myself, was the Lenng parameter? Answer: 6.0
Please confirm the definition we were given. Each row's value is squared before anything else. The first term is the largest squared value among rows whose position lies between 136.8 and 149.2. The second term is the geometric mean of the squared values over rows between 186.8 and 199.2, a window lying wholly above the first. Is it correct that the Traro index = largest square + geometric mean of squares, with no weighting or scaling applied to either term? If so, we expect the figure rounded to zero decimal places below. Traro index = 2568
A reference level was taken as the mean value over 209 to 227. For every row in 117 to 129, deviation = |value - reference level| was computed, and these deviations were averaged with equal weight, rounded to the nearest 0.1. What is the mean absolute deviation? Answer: 4.0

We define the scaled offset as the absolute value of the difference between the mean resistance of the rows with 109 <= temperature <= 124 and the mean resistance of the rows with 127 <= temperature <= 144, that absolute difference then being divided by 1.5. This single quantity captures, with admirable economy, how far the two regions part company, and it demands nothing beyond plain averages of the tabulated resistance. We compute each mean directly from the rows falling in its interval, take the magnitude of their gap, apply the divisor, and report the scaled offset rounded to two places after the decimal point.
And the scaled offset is 1.19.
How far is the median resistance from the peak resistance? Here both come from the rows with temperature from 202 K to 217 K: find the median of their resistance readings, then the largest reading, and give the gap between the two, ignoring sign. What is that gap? 2.4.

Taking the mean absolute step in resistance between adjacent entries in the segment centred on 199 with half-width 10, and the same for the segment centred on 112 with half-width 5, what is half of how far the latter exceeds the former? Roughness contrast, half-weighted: 0.14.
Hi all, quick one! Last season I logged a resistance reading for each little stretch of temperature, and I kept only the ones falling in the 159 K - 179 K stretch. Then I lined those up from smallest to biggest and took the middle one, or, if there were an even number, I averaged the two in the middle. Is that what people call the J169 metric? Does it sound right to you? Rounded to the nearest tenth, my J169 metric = 35.1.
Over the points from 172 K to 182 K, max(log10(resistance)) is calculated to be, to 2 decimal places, 1.58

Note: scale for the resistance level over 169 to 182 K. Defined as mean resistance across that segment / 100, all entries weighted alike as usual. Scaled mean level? 0.37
